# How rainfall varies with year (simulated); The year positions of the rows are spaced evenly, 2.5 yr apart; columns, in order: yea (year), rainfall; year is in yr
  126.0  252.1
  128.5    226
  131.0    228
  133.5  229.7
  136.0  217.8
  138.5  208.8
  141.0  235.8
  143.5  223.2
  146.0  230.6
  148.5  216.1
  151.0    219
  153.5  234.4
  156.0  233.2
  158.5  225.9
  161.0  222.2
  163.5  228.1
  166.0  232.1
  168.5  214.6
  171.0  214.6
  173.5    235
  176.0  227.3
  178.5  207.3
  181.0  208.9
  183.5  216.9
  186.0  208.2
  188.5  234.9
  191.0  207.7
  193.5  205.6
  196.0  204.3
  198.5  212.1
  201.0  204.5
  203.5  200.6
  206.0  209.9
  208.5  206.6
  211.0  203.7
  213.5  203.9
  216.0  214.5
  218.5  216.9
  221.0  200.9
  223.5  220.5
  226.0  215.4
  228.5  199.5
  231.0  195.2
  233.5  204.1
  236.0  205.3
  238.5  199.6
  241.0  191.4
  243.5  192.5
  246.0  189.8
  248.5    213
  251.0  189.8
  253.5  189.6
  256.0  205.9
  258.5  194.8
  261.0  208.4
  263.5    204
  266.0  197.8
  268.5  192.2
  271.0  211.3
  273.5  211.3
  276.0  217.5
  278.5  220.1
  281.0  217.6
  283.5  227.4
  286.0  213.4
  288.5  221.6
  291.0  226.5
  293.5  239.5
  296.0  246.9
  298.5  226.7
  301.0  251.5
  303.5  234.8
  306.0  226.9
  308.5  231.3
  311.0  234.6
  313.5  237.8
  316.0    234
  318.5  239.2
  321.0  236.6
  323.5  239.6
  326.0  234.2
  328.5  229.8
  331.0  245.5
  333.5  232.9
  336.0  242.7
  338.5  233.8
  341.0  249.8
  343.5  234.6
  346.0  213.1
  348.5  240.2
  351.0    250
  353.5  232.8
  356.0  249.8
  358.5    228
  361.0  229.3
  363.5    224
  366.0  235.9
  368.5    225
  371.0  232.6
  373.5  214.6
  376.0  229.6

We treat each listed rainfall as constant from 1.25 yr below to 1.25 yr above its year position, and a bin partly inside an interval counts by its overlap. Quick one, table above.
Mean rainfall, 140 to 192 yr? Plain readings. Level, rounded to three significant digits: 223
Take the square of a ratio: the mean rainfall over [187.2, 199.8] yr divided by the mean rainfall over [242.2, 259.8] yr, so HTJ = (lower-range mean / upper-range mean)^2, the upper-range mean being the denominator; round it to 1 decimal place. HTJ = 1.2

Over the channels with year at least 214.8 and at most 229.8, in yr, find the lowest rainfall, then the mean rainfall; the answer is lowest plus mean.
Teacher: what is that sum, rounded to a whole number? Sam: 411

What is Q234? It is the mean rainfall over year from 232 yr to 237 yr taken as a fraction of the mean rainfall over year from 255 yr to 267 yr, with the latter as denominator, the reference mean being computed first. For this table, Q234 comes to 1.01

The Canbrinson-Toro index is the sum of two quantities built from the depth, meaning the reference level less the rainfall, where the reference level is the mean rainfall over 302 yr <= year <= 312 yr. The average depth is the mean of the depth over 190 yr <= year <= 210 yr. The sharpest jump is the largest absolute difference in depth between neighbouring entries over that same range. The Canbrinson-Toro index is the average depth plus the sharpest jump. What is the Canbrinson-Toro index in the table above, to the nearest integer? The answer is 35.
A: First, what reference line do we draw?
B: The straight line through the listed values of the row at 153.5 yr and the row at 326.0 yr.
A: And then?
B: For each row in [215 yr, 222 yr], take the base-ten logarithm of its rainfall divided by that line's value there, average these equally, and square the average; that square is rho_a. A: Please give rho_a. 0.0021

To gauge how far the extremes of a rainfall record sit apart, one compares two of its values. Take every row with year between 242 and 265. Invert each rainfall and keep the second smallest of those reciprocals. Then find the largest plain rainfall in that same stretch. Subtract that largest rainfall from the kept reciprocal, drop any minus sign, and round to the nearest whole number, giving 213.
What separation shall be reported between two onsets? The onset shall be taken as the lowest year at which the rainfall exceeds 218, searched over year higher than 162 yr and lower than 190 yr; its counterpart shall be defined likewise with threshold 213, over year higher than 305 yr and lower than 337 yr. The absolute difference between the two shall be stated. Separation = 142.5 yr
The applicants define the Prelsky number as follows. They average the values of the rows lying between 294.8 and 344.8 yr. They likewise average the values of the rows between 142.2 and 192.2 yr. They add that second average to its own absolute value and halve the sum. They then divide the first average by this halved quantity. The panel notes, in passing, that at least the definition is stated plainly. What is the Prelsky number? 1.07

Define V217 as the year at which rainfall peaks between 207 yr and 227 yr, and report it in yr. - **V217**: 223.5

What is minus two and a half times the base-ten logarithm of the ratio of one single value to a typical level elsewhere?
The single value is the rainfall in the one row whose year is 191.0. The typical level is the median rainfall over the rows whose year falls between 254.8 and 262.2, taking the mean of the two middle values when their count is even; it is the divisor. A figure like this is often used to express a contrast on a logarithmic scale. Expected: -0.01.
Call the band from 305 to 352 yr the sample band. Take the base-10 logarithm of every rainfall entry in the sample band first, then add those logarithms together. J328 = 45.1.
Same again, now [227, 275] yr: 43.7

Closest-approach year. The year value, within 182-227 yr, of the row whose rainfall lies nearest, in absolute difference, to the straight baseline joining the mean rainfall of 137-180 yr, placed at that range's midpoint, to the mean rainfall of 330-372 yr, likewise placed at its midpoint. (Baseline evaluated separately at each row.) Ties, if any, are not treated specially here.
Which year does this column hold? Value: 223.5 yr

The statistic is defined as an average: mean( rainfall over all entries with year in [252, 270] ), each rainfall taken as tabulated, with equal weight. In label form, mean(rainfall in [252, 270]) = 199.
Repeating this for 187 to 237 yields 208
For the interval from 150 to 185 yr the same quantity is 223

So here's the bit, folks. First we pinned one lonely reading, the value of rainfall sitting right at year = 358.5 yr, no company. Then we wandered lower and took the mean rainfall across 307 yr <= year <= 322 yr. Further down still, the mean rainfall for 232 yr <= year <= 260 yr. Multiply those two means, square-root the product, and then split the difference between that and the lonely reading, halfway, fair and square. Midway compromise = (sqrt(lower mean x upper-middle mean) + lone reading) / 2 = 222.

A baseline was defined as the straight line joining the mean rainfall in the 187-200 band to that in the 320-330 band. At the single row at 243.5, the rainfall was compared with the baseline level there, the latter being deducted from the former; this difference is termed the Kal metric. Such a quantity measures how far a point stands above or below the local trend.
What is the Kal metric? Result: -29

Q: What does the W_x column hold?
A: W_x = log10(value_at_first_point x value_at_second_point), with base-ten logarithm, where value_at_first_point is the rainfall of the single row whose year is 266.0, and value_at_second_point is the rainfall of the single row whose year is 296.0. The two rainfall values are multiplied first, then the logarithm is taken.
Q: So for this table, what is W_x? 4.69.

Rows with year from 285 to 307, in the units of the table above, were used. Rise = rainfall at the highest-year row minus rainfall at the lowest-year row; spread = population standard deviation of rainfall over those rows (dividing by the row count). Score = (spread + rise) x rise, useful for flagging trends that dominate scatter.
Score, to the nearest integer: 338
